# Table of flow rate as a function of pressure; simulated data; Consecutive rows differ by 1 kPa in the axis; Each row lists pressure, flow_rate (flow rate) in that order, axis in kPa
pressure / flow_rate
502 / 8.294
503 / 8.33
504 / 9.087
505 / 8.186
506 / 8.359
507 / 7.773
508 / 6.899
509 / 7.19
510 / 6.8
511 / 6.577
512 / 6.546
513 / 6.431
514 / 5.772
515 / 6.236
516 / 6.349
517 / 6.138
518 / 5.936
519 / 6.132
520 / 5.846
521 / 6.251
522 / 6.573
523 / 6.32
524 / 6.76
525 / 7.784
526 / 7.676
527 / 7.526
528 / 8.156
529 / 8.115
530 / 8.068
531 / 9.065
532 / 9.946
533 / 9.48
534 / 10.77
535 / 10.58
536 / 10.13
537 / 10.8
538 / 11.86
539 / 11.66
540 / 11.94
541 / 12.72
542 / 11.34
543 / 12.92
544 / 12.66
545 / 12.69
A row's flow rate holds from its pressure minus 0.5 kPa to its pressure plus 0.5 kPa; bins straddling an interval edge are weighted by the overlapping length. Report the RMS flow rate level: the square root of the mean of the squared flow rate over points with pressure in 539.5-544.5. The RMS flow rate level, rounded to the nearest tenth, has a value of 12.3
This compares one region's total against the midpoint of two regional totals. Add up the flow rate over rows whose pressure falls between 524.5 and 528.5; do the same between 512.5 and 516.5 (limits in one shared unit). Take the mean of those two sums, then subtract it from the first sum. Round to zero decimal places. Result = 3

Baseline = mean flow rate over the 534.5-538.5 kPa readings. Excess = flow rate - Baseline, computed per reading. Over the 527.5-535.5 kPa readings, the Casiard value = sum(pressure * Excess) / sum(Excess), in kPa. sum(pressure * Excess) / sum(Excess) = 530.1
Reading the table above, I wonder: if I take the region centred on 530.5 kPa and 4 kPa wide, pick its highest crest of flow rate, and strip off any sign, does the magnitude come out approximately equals 9.9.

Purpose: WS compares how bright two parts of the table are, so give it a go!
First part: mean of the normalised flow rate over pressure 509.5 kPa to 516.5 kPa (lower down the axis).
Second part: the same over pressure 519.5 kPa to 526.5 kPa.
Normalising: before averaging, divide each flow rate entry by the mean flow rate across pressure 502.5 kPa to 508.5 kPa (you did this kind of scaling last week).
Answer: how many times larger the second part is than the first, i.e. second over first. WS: 1.06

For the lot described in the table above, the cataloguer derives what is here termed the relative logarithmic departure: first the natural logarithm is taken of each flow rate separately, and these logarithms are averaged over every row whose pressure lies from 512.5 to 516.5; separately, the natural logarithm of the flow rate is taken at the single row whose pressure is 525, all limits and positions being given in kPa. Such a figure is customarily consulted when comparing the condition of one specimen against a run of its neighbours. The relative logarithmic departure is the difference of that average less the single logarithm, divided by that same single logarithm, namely -0.11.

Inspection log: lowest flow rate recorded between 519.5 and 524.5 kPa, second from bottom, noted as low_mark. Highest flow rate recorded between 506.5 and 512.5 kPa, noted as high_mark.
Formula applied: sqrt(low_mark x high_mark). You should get 7.0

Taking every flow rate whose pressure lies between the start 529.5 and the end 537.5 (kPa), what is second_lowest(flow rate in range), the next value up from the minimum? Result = 9.065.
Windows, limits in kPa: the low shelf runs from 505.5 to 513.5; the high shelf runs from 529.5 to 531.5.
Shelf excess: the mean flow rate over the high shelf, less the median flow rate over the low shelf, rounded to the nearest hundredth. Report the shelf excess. 1.72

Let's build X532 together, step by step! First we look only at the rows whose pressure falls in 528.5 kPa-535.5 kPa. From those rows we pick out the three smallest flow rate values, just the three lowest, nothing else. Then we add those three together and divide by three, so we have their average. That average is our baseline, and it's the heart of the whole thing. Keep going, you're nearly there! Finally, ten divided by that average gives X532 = 1.19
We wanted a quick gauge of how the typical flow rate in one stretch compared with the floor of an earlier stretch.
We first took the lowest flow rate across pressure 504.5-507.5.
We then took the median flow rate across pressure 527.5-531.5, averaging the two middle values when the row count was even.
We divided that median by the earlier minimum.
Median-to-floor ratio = 1.0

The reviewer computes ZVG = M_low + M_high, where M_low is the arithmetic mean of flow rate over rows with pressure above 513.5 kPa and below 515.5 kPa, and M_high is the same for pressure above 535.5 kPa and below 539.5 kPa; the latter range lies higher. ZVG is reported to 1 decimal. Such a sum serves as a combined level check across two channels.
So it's 17.1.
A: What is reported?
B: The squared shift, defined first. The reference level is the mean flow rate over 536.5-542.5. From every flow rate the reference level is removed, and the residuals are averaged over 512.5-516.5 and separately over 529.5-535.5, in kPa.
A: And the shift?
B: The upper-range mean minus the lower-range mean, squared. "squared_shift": 12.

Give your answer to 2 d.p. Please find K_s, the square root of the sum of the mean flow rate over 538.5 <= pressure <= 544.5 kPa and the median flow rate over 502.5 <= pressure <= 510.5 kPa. 4.49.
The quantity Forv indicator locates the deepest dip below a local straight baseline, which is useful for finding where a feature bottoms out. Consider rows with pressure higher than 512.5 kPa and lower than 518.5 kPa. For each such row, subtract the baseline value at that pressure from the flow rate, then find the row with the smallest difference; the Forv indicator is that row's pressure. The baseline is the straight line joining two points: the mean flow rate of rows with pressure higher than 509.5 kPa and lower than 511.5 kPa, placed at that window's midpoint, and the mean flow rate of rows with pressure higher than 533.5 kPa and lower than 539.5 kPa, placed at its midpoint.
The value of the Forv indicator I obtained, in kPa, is 518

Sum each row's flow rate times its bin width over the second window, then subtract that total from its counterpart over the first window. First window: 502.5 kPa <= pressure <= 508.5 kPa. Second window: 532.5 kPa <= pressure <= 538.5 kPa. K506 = -15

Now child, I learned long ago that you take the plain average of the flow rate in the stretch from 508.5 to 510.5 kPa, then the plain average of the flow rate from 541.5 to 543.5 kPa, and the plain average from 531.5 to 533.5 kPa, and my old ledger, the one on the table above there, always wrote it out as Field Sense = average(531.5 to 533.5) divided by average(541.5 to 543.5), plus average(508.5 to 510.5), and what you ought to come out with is 7.8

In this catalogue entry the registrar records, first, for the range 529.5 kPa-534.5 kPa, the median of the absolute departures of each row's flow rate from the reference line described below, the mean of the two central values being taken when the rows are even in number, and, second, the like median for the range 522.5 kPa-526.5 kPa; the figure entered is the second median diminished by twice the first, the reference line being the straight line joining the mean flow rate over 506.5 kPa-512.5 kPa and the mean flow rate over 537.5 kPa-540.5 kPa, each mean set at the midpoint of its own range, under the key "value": -0.41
